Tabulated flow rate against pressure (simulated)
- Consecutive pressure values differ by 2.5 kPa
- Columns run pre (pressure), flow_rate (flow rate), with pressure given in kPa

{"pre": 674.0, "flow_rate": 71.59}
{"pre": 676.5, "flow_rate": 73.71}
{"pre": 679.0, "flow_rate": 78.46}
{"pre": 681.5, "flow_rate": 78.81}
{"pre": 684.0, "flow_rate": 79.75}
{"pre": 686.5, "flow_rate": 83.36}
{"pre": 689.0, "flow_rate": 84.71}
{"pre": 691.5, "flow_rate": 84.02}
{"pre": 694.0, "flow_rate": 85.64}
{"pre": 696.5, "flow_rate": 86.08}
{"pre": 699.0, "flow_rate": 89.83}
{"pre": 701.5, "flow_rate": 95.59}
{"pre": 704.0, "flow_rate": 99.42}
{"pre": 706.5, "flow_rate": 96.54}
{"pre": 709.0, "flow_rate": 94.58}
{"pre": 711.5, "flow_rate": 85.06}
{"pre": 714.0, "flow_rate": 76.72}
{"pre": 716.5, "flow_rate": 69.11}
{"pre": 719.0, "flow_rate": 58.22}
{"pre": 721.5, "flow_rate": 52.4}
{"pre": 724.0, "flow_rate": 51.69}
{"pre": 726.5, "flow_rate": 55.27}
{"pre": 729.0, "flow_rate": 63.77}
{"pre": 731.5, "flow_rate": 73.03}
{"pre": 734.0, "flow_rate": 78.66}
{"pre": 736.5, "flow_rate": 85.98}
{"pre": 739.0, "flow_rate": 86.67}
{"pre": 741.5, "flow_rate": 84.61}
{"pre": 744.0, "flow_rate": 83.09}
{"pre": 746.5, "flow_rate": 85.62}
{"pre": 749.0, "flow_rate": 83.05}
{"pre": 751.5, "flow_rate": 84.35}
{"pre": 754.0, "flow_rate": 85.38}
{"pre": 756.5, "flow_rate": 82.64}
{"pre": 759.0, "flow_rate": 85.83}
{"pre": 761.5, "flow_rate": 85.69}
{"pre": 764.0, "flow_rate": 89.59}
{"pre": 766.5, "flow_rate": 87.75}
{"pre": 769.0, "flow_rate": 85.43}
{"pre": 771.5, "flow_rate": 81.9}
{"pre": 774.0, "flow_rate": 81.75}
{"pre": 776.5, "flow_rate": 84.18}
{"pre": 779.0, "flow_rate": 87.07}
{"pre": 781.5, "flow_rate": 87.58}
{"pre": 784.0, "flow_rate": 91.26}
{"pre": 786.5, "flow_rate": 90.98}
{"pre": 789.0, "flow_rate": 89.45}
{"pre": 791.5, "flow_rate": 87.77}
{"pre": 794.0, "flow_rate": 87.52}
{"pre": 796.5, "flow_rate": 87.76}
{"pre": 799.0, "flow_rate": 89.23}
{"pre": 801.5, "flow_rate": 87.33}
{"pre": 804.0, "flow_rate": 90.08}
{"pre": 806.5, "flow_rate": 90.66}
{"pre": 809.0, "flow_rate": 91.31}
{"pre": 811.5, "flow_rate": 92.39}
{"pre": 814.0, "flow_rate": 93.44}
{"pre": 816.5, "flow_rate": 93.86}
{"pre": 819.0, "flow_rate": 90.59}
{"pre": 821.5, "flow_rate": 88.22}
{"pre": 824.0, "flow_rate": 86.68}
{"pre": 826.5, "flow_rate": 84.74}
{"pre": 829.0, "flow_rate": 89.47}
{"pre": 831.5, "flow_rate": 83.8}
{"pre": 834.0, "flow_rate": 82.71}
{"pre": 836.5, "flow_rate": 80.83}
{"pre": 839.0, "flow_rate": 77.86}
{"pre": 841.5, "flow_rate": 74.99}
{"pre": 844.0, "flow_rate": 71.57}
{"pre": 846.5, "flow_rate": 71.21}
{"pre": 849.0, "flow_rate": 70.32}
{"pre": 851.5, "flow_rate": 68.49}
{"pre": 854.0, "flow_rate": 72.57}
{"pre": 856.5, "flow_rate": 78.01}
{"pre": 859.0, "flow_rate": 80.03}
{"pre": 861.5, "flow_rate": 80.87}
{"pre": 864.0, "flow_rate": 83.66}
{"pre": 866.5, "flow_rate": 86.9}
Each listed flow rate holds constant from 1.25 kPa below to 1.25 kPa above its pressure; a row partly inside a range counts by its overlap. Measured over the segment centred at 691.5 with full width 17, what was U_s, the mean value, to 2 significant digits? 85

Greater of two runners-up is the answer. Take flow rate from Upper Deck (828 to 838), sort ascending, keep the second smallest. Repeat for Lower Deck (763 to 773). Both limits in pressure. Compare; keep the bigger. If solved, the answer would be 85.4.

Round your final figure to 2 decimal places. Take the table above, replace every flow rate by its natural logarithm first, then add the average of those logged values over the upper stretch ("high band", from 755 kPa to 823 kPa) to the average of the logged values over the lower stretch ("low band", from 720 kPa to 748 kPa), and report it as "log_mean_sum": 8.75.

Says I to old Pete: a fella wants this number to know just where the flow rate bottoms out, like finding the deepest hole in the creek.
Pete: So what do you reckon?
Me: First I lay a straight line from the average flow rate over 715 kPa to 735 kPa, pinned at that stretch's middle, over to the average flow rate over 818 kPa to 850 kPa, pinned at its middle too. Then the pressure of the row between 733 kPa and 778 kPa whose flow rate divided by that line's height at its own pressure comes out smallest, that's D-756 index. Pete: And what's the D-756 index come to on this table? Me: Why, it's 774.0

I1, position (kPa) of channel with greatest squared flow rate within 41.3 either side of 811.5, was 816.5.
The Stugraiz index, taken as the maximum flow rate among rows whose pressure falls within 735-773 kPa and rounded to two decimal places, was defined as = 89.59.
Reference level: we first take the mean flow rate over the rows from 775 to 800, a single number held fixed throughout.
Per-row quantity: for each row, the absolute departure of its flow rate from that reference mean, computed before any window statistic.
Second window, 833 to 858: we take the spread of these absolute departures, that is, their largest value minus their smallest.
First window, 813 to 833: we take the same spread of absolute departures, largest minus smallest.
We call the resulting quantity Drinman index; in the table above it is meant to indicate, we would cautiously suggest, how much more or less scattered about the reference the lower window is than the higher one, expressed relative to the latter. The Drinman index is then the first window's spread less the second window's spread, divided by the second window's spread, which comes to -1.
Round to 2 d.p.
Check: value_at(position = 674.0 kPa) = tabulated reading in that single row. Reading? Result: 71.59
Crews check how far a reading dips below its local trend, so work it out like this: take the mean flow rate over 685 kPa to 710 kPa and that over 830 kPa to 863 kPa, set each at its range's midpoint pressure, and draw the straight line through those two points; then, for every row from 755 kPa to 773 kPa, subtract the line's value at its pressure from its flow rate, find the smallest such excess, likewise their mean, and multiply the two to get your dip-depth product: -3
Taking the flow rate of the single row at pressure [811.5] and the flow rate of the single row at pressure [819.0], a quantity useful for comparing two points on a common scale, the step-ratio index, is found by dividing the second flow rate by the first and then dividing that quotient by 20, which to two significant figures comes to 0.049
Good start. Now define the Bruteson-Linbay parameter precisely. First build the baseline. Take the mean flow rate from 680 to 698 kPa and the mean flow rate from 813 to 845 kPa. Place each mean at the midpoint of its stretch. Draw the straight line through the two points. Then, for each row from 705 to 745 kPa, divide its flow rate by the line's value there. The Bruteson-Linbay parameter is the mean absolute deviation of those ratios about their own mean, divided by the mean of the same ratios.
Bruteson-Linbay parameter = 0.166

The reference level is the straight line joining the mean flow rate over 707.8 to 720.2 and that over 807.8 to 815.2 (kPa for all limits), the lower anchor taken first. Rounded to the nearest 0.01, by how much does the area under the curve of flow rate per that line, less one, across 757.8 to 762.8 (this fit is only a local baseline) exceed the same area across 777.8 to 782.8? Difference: 0.10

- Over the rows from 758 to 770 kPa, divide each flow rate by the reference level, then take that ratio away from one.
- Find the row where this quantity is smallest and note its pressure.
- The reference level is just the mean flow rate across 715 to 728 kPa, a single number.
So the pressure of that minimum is 764.0 kPa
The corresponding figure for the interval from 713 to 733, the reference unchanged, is 714.0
